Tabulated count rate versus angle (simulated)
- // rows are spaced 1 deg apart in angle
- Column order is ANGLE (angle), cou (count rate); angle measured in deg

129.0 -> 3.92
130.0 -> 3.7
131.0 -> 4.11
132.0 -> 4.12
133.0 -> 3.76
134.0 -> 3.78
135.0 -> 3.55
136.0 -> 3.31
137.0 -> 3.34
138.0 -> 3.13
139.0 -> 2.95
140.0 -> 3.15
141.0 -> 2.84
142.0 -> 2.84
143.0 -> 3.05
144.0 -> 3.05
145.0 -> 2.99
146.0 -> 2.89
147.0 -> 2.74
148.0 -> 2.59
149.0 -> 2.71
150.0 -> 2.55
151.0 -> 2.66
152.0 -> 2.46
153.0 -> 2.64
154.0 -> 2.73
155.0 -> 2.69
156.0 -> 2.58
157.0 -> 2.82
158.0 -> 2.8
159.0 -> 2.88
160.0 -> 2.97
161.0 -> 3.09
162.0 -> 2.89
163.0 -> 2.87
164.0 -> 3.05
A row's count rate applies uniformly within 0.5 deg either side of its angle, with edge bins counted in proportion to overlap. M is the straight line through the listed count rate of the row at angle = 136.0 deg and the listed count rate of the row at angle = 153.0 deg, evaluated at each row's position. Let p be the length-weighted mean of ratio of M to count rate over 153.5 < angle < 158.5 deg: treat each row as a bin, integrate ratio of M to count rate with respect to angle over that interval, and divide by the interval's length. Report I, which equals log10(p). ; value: -0.033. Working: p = 0.93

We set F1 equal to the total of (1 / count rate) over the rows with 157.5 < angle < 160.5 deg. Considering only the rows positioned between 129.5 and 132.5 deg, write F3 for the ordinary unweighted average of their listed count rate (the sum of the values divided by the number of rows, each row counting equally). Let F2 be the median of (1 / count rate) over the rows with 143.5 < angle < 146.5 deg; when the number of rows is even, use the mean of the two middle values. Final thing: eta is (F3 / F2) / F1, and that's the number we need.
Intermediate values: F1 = 1.04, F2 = 0.33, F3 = 4.0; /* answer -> 11.4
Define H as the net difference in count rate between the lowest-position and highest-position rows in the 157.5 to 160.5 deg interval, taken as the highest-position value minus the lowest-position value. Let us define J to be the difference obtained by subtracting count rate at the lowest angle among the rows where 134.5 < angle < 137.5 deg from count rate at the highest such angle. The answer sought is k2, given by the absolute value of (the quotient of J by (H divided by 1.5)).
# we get 1.9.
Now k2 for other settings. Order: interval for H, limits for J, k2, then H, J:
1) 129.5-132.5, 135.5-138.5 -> 0.6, 0.42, -0.18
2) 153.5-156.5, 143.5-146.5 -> 1.6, -0.15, -0.16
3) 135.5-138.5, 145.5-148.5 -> 2.5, -0.18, -0.30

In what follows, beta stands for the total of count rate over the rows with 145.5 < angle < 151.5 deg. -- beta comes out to 16.1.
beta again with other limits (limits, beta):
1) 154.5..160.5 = 16.7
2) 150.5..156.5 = 15.8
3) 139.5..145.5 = 17.9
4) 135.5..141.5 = 18.7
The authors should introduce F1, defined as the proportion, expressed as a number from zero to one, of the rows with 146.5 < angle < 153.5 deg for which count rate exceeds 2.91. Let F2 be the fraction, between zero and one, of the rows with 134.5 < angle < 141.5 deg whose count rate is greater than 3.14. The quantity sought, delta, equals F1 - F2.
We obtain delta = -0.57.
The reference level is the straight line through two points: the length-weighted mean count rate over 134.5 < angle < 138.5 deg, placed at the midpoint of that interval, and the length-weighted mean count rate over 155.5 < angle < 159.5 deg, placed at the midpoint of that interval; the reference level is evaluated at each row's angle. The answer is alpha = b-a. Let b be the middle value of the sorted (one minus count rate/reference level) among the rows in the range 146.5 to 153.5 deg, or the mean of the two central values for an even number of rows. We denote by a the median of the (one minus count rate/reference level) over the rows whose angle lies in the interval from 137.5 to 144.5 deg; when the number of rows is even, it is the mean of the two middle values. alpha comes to 0.05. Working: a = 0.05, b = 0.10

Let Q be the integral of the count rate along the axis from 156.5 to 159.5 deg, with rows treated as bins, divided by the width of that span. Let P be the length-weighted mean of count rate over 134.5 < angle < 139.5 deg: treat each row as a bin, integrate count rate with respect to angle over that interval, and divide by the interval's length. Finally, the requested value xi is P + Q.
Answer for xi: 6.09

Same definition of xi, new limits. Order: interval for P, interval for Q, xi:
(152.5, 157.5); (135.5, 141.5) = 5.81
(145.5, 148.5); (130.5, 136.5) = 6.51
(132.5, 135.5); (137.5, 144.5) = 6.70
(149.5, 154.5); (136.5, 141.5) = 5.69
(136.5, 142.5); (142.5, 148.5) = 5.93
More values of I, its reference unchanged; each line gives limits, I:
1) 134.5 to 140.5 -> 0.003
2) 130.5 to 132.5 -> -0.072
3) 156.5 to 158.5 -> -0.057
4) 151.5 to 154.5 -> 0.006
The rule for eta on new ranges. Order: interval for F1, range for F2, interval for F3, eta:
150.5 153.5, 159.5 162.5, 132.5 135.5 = 9.5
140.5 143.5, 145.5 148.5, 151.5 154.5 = 6.9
